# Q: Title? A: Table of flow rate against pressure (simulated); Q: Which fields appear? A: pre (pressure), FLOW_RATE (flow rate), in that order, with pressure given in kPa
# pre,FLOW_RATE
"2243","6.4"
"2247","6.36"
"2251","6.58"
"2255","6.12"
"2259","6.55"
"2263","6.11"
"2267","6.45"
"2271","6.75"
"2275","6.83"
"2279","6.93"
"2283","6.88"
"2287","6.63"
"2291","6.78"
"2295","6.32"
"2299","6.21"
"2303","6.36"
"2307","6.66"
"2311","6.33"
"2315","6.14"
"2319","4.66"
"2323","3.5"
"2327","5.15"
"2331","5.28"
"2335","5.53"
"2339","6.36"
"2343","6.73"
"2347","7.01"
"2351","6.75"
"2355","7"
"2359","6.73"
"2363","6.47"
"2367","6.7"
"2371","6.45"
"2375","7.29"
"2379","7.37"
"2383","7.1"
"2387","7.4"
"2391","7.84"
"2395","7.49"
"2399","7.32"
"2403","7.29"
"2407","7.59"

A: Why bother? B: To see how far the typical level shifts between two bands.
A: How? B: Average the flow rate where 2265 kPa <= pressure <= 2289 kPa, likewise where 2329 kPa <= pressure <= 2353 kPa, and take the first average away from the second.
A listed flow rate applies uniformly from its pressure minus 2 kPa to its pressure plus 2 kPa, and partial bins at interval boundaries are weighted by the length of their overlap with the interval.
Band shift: -0.5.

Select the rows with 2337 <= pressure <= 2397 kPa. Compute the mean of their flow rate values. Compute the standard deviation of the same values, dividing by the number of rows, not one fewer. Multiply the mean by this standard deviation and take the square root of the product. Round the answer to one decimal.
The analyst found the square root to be 1.7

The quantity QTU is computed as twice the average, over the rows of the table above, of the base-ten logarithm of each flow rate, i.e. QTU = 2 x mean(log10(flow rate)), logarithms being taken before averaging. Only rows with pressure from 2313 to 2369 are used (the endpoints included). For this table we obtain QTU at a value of 1.54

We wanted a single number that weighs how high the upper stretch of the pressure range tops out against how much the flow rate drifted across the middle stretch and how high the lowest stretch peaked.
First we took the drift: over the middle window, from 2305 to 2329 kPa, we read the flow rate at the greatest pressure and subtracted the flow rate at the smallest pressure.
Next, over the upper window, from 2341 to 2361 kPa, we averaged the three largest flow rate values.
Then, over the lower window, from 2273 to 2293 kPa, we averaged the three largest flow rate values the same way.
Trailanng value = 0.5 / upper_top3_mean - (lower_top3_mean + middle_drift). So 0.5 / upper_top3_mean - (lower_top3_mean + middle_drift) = -5.3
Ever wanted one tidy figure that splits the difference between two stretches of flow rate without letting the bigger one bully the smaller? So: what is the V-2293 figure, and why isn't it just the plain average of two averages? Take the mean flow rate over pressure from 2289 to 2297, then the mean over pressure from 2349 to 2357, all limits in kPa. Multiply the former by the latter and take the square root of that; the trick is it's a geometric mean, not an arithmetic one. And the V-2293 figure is 6.71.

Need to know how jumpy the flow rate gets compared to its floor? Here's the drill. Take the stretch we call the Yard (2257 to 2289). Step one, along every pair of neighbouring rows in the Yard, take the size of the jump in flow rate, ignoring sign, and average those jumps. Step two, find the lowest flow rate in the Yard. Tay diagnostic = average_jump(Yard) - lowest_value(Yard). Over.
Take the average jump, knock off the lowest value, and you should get -5.89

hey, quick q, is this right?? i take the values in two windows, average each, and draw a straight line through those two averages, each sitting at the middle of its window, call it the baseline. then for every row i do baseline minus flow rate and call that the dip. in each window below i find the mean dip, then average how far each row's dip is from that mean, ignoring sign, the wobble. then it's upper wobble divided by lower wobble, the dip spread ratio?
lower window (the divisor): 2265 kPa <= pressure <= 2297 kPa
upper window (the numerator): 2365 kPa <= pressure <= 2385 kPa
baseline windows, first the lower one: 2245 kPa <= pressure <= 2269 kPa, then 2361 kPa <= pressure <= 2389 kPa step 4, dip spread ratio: 1.7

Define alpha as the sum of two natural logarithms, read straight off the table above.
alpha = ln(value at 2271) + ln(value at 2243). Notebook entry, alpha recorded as 3.77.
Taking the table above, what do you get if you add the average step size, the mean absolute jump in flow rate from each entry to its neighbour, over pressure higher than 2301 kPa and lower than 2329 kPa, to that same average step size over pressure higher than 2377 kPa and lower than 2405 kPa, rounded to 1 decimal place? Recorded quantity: 1.1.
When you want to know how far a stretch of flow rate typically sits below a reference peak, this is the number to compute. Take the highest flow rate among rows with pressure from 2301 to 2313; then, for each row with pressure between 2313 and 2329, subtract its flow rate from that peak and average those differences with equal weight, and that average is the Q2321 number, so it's 1.8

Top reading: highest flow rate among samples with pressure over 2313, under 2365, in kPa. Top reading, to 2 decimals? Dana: 7.01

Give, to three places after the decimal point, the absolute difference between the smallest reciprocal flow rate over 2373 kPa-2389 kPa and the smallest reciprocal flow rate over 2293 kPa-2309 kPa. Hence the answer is 0.015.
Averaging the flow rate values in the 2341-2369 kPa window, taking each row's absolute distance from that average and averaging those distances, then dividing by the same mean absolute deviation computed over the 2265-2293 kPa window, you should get 1.1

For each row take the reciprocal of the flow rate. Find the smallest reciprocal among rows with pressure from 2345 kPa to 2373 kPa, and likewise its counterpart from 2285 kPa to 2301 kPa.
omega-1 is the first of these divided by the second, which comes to 0.97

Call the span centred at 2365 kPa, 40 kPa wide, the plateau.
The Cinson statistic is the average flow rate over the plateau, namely 6.89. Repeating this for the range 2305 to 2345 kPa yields 5.63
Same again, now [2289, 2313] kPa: 6.44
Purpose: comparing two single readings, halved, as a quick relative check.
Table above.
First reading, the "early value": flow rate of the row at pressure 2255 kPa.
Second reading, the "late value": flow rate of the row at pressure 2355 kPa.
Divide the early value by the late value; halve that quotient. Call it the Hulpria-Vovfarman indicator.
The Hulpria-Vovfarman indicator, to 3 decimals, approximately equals 0.437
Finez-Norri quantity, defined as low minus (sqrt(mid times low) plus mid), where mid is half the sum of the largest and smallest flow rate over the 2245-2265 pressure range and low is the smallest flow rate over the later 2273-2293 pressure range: -6.2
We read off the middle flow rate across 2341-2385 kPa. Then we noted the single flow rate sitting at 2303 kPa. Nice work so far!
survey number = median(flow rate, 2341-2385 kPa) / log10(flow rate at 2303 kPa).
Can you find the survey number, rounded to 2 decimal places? 8.40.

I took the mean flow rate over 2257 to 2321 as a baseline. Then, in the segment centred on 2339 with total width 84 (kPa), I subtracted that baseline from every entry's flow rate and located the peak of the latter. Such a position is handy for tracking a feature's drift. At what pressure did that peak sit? 2379 kPa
